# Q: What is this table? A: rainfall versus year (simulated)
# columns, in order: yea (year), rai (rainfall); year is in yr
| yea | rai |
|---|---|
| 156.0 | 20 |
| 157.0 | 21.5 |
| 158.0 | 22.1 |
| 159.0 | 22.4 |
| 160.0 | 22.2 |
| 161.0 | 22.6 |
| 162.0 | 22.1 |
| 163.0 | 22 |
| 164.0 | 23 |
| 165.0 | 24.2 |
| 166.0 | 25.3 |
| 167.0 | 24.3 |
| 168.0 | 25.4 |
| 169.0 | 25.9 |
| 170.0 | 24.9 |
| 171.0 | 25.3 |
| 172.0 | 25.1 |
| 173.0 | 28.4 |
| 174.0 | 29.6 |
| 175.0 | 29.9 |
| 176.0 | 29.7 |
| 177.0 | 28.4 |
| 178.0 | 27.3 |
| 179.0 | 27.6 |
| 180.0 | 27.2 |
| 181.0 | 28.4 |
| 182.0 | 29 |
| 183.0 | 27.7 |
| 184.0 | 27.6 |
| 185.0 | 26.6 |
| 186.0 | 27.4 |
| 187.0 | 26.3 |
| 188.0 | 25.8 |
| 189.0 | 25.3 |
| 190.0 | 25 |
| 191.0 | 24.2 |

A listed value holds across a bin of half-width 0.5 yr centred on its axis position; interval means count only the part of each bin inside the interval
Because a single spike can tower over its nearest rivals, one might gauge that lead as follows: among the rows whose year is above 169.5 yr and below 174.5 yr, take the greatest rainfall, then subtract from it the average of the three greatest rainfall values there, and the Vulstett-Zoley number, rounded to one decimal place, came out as 1.8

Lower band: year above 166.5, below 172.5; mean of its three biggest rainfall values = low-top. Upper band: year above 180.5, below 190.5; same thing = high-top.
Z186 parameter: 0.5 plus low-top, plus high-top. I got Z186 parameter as 54.4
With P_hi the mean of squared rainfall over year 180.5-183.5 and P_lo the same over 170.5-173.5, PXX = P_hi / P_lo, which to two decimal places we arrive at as 1.16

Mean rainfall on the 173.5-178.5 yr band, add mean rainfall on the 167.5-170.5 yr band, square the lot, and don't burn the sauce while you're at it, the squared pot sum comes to 2957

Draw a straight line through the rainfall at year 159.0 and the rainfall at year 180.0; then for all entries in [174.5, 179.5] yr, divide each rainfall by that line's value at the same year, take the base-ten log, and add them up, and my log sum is 0.16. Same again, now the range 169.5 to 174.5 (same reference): 0.10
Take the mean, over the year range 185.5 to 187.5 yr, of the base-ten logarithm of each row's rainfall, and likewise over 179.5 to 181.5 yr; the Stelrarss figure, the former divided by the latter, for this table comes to 0.99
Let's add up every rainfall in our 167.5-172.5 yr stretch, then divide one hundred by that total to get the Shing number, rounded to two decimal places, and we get 0.79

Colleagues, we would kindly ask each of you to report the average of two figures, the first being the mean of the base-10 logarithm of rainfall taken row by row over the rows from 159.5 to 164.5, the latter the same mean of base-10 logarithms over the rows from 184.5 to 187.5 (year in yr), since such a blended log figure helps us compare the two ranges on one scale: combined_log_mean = 1.39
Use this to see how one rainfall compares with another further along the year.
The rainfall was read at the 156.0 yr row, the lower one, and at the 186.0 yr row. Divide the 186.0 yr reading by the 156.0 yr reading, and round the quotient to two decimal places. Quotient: 1.37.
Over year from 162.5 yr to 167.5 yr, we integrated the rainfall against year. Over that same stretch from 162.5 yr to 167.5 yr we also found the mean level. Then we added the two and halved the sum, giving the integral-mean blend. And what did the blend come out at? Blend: 71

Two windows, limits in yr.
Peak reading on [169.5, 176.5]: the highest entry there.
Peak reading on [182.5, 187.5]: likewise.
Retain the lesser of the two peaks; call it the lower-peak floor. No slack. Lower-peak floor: 27.7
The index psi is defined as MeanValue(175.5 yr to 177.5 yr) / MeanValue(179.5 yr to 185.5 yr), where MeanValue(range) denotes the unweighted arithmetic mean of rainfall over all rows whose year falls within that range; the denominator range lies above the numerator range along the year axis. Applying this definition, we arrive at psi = 1.05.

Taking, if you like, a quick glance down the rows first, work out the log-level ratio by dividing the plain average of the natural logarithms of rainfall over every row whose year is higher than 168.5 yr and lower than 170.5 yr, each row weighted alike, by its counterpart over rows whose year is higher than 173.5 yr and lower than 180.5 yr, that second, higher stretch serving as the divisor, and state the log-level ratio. 0.97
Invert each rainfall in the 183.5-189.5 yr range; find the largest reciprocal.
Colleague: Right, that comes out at 0.040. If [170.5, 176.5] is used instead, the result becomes 0.040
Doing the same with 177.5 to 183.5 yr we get 0.037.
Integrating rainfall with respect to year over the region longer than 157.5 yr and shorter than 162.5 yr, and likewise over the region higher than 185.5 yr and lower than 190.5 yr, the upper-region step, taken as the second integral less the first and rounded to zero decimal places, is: 18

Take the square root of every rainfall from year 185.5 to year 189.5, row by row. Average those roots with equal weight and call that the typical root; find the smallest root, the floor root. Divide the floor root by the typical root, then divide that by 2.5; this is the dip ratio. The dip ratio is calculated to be 0.3931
